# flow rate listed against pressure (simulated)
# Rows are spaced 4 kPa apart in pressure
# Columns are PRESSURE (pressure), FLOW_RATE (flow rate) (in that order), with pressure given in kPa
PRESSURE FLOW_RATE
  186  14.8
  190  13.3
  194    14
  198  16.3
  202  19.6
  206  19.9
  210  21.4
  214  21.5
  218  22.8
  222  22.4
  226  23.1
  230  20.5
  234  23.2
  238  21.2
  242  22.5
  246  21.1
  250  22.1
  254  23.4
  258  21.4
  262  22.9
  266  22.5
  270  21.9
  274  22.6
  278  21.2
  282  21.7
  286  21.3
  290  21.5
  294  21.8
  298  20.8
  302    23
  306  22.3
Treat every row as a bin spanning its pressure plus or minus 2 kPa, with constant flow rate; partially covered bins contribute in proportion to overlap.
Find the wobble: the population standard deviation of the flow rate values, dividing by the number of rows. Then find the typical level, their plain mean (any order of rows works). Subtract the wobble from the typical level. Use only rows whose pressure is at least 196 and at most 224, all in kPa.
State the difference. 18.5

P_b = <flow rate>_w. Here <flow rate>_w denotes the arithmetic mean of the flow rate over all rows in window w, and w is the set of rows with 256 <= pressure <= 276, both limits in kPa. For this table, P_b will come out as 22.3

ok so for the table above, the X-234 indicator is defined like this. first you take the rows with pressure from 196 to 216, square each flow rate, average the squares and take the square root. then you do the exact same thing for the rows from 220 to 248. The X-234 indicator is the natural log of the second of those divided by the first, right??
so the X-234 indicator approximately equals 0.10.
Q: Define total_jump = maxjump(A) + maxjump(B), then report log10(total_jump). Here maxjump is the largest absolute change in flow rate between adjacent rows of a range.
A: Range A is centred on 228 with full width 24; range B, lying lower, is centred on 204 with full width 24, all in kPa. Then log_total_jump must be 0.78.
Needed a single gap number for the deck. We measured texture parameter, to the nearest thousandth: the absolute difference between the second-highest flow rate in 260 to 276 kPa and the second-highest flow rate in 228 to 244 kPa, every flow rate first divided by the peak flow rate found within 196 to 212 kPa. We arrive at 0.005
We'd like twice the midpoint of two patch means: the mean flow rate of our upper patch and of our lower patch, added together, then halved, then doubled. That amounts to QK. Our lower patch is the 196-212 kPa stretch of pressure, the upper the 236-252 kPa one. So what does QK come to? 41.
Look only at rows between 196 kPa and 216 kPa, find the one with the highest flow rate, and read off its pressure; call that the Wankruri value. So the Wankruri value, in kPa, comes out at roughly 214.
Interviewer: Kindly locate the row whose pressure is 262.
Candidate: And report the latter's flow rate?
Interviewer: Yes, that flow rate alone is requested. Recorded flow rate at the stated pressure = 22.9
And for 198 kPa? 16.3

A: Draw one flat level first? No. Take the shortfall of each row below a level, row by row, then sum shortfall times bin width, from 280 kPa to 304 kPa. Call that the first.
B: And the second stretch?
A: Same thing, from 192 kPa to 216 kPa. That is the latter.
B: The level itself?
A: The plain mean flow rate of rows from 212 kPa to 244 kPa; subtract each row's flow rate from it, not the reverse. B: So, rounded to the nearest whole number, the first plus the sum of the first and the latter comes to 103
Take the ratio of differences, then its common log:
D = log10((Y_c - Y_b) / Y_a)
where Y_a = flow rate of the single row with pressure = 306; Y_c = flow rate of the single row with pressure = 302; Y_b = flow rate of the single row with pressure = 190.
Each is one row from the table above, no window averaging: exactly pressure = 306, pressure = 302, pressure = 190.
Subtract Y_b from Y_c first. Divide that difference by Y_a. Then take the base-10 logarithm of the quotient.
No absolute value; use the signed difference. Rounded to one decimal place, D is -0.4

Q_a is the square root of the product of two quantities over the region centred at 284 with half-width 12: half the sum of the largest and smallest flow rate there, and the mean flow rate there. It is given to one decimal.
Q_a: 21.8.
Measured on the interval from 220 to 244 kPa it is 22.0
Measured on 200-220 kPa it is 21.1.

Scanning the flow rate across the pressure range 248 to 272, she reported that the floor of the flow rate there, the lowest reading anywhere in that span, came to 21.4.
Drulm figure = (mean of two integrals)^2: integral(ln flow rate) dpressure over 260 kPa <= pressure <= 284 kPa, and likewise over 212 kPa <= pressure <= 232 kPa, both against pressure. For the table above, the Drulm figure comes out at 4636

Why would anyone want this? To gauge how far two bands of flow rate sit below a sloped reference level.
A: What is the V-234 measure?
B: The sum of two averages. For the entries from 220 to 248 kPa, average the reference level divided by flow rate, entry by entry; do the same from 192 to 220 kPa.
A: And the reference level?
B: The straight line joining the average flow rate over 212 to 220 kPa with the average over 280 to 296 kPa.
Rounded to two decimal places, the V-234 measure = 2.18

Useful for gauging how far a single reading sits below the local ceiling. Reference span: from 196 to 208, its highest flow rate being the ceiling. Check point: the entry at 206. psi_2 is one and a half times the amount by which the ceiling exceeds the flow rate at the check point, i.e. 0.0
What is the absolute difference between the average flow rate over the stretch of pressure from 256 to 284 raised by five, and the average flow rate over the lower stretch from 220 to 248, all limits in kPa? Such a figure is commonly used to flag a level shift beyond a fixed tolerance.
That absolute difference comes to 5.0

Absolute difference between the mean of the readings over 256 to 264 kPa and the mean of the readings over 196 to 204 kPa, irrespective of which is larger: 4.2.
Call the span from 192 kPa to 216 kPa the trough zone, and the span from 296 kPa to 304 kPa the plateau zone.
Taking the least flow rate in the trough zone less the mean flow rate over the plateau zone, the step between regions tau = -8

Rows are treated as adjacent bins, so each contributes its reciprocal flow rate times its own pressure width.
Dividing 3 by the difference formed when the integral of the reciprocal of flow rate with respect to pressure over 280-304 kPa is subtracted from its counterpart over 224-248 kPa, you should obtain -269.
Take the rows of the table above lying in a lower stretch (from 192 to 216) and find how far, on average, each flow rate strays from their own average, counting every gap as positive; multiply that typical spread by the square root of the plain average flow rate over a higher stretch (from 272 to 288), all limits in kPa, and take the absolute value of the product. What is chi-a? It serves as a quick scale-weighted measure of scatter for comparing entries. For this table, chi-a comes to 11.3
